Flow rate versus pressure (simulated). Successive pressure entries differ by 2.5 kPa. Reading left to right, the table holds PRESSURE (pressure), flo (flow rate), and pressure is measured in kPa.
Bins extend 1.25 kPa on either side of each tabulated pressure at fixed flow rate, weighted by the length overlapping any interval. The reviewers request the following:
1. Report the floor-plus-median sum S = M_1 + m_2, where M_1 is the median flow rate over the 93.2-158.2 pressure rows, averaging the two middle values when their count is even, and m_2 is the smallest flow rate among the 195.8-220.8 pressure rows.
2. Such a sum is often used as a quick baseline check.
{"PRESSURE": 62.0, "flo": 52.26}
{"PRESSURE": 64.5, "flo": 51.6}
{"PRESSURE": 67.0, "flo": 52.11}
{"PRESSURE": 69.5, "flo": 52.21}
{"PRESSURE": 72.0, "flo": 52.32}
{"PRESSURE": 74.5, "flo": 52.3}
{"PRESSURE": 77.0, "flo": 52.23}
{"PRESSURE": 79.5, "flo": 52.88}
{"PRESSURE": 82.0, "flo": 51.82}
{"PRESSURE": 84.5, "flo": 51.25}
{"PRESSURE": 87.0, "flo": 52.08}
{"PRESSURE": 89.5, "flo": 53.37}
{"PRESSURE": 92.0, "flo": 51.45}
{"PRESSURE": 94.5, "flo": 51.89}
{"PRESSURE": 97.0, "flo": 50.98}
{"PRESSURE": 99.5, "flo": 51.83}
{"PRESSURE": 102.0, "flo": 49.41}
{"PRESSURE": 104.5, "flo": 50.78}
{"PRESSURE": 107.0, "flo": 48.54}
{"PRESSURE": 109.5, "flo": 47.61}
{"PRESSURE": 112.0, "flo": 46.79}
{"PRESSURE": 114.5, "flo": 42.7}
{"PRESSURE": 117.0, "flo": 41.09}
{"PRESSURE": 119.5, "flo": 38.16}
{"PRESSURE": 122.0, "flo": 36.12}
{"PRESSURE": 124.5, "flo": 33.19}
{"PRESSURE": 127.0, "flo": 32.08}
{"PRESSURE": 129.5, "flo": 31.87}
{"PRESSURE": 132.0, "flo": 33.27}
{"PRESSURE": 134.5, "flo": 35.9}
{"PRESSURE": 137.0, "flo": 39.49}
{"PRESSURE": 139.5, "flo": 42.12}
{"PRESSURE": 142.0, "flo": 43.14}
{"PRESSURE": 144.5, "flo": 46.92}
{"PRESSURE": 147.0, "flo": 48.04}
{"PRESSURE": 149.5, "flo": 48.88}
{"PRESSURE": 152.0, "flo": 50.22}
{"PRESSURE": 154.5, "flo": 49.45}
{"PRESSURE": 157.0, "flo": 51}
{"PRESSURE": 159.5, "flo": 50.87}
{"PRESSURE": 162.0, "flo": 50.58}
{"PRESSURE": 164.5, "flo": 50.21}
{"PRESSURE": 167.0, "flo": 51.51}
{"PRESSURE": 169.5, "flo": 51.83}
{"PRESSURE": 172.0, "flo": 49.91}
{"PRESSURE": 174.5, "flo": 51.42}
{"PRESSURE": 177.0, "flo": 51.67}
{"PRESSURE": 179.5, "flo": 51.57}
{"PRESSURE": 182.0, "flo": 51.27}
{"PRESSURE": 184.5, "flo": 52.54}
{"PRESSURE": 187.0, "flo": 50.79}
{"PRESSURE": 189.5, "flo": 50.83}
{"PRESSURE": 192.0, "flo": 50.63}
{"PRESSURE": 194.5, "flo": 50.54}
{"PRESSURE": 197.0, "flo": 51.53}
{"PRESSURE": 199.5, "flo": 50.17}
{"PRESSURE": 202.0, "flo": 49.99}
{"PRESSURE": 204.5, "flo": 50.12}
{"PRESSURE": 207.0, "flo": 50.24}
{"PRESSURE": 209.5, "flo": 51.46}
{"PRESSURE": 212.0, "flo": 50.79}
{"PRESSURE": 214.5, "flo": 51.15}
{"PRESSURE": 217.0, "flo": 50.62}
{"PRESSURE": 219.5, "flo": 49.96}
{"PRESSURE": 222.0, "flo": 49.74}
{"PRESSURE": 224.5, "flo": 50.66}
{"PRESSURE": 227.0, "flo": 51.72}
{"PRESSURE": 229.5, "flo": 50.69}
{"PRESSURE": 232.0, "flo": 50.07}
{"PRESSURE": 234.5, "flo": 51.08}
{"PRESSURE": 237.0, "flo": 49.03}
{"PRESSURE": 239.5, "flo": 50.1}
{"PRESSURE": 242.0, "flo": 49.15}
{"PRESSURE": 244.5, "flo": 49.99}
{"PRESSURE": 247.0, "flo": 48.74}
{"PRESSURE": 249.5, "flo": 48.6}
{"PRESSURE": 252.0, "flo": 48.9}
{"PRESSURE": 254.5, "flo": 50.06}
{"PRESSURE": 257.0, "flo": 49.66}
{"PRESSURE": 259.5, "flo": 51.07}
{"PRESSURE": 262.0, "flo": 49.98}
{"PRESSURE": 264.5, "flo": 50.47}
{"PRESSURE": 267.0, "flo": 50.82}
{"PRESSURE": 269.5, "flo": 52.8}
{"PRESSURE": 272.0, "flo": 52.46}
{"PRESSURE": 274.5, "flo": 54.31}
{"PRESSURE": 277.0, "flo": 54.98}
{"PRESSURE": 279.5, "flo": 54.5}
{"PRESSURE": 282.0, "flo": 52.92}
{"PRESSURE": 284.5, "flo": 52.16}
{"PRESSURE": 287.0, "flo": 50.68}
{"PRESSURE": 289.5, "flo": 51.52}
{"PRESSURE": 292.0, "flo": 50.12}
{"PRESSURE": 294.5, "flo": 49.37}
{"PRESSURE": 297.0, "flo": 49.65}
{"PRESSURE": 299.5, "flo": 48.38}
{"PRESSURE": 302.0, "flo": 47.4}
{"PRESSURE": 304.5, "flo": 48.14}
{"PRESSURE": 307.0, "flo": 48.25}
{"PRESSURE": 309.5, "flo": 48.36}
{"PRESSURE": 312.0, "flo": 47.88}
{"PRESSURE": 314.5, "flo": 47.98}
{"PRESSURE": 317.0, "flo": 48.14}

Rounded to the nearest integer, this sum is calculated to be 97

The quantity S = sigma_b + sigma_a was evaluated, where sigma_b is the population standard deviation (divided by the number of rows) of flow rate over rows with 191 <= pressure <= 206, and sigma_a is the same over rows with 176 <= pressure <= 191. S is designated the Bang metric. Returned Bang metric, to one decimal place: 1.1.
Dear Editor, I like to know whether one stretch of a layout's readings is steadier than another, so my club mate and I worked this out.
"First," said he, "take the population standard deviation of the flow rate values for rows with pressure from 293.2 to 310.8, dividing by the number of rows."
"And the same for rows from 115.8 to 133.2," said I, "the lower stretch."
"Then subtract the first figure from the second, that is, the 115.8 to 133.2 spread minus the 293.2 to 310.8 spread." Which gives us 2.52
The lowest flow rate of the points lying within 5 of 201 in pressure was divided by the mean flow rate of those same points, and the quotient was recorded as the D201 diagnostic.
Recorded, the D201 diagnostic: 0.991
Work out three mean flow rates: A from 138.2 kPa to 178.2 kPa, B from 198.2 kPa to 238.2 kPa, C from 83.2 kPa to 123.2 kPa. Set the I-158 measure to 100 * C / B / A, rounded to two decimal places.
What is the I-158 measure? 1.92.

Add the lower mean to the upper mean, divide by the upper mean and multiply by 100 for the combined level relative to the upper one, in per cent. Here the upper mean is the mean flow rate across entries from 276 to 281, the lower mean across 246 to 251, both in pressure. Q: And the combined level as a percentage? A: 189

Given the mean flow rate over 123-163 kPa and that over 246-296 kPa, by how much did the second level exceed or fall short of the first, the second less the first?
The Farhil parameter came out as 8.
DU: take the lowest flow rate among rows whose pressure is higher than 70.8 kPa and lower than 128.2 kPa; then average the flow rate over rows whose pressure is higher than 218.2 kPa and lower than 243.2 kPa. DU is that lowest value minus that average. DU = -18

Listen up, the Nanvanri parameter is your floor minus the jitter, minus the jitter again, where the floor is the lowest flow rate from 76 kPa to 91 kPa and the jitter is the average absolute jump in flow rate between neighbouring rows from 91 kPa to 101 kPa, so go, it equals 49.8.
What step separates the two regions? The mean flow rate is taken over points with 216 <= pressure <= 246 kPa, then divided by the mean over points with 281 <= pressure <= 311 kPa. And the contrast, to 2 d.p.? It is 1.01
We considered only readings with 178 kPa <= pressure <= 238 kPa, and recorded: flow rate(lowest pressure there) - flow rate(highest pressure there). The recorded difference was 2.5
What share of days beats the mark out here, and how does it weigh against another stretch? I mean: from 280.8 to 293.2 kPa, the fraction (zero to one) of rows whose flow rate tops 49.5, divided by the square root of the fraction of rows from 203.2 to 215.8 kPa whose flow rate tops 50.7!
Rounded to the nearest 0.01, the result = 1.29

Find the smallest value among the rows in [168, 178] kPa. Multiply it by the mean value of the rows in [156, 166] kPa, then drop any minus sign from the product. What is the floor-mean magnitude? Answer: 2529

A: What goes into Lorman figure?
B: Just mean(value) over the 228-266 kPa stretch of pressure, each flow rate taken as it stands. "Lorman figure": 50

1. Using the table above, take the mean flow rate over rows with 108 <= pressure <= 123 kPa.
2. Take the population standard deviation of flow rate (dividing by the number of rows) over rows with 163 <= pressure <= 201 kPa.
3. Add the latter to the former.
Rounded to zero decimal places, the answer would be 43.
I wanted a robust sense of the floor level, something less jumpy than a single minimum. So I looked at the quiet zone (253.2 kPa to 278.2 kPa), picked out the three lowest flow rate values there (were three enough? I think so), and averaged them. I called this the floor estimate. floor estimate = 49.9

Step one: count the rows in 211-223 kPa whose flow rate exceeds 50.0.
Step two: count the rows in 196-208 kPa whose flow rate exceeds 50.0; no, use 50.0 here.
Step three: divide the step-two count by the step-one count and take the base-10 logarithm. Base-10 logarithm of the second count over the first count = 0.12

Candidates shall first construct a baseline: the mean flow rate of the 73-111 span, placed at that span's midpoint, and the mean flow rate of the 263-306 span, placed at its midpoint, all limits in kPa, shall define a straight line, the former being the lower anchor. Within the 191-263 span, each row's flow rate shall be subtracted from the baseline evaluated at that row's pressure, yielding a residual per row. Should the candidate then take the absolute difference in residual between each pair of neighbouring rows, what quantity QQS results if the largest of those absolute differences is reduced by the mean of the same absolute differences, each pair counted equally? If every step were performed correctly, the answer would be 1.3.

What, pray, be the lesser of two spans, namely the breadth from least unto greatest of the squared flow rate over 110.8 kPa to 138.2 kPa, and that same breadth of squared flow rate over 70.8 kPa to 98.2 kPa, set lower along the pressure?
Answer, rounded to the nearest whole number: 249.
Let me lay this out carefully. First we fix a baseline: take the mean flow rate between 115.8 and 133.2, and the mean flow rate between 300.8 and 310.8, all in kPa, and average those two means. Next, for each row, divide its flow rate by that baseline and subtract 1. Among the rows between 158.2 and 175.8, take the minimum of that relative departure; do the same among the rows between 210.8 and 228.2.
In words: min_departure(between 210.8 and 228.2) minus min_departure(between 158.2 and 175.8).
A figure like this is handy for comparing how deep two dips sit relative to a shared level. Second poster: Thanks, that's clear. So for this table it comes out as -0.004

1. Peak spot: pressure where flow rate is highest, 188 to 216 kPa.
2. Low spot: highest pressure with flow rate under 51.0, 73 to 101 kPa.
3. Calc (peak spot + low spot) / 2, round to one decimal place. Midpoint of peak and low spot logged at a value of 147.0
